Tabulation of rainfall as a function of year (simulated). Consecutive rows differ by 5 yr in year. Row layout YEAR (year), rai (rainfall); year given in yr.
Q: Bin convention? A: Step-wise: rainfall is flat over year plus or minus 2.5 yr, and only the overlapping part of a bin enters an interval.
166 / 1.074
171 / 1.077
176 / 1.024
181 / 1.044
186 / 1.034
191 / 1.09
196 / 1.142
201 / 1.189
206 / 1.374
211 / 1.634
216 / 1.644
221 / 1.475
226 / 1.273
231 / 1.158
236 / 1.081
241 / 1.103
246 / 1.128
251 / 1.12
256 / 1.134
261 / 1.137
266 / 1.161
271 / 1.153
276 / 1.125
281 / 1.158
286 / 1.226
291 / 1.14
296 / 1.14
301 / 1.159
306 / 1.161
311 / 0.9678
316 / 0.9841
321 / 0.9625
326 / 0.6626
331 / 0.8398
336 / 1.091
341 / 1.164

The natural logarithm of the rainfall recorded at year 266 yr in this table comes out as 0.15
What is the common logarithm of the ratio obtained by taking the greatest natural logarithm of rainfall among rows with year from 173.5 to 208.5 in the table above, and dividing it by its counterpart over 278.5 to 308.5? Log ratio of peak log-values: 0.2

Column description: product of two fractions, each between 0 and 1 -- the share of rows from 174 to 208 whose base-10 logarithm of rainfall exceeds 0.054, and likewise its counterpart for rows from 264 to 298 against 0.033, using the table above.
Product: 0.43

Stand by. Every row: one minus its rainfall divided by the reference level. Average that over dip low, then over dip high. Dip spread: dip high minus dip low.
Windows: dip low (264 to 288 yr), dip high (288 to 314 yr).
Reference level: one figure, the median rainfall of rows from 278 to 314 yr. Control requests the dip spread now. 0.04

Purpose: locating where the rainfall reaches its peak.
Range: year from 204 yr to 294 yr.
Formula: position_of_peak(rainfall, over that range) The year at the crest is 216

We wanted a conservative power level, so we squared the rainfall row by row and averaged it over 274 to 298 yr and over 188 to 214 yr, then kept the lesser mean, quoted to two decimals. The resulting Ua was 1.34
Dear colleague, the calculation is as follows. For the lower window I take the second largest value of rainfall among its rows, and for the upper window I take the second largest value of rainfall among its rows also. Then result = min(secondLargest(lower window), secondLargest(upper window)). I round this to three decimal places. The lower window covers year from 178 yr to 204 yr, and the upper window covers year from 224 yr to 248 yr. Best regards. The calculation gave 1.142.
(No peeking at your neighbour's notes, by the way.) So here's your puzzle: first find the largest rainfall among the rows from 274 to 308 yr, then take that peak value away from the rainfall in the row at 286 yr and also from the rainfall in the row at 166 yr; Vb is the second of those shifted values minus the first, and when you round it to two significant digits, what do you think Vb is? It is -0.15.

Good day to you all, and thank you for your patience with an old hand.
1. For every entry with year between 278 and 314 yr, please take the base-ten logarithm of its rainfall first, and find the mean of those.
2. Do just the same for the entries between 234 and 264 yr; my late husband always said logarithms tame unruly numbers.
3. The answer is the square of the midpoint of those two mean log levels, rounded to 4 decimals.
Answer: 0.0026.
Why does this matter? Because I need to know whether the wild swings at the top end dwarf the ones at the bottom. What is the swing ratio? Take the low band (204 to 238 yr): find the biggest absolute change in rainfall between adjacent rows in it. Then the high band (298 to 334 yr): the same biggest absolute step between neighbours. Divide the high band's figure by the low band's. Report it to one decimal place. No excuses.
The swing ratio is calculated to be 1.2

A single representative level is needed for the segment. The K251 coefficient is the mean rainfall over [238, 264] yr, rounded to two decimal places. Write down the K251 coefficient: 1.12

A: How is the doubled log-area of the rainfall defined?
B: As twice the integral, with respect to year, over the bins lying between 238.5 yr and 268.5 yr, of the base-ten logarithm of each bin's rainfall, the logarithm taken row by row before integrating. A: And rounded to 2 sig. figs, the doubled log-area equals 3.2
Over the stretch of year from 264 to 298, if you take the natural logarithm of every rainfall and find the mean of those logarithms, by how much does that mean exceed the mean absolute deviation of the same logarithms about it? 0.13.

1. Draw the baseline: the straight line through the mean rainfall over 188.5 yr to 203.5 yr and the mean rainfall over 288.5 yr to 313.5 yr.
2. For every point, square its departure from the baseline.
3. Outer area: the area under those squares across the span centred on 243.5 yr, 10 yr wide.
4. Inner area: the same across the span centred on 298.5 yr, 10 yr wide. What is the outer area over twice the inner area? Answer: 0.12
